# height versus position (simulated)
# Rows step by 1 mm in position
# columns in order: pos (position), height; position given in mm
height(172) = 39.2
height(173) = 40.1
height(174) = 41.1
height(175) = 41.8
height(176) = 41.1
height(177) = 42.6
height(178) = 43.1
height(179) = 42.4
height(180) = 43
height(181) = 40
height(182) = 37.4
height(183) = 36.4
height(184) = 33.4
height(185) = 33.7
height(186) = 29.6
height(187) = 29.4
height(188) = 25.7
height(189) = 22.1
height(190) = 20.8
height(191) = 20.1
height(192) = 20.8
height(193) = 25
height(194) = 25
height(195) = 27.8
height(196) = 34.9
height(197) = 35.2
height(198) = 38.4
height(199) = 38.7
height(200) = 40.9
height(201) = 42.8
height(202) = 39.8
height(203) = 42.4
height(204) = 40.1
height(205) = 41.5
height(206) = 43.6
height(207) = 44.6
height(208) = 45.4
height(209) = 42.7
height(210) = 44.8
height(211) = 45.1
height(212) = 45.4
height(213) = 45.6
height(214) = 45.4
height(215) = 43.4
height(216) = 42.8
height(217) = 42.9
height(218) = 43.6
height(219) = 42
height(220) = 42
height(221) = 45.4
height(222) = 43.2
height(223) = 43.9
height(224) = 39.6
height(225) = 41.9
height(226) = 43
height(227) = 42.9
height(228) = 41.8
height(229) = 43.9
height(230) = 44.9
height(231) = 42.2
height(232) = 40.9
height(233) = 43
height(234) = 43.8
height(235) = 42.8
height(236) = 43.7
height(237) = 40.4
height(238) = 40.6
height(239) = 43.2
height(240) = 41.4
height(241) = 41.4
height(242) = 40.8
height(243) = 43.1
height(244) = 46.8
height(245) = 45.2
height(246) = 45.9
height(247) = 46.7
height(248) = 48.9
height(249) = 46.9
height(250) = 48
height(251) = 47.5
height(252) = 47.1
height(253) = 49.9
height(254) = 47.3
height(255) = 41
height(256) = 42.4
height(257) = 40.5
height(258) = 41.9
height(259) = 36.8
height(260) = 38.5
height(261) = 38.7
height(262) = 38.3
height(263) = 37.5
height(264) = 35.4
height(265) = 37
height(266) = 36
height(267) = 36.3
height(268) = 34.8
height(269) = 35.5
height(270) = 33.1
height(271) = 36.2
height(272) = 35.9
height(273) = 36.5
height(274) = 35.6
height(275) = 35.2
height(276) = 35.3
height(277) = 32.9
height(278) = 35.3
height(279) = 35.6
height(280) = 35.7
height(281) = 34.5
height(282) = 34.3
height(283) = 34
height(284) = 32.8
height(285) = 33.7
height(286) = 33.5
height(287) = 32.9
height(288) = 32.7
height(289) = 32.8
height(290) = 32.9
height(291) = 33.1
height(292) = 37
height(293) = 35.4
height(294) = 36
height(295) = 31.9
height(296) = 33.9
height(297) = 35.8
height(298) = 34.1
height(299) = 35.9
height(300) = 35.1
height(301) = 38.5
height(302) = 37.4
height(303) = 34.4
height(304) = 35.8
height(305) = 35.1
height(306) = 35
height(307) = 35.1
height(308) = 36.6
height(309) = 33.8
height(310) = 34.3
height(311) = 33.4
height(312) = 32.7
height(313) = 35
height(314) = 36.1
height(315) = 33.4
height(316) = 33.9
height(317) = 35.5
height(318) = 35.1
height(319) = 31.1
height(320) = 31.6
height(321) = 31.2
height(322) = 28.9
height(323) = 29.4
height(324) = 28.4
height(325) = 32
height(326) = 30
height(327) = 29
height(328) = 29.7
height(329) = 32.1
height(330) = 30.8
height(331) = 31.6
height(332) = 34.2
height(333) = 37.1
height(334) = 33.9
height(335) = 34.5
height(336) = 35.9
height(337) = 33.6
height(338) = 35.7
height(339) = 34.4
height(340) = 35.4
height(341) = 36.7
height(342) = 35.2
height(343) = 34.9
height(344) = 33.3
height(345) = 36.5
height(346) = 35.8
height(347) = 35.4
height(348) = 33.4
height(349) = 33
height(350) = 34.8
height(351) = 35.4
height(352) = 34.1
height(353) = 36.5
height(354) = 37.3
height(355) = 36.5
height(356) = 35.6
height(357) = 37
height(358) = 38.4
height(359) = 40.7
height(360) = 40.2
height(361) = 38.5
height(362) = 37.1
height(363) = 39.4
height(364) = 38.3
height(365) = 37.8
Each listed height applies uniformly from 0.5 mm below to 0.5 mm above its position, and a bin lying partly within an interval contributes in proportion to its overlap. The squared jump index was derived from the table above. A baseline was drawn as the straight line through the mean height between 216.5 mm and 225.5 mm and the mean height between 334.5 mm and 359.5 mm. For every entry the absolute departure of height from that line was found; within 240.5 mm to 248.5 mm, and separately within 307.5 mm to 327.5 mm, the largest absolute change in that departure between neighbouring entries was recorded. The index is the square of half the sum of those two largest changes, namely 14.8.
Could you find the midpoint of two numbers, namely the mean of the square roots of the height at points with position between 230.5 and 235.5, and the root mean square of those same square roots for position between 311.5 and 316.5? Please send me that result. 6.19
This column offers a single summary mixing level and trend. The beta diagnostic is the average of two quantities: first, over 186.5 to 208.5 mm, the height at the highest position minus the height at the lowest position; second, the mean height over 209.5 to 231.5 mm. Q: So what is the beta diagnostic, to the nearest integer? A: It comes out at 30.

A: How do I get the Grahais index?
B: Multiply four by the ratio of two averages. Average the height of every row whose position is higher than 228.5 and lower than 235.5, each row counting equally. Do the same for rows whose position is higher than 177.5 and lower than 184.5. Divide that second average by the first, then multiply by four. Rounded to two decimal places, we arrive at 3.66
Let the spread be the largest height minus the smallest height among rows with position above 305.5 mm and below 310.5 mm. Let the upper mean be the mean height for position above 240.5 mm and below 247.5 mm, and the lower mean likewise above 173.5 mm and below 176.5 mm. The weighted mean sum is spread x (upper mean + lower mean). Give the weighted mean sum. 240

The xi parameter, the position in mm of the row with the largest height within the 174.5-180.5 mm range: 178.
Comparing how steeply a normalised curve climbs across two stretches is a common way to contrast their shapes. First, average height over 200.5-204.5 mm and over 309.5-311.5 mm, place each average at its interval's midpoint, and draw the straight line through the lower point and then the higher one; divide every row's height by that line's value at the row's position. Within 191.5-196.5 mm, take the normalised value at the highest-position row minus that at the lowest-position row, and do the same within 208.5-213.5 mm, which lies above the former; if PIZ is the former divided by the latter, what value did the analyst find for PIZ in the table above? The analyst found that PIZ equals 4.3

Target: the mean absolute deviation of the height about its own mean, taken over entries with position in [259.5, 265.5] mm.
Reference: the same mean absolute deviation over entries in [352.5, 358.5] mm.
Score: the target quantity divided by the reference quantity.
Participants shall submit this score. 1.4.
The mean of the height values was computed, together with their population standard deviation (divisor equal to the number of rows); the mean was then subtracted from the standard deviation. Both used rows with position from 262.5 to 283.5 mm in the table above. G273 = -34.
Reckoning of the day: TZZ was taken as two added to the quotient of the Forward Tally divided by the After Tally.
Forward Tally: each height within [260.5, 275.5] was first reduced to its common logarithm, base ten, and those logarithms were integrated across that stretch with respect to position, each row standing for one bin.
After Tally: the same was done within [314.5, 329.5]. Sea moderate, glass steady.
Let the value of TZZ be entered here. 3.04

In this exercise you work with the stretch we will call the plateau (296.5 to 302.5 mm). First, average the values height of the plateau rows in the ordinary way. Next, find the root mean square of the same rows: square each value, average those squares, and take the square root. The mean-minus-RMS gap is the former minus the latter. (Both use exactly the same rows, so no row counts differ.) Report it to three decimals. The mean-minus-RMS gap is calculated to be -0.029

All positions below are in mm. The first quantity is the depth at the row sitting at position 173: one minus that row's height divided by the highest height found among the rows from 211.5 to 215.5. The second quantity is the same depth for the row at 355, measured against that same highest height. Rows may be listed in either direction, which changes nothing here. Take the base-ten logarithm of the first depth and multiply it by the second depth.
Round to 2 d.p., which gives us -0.18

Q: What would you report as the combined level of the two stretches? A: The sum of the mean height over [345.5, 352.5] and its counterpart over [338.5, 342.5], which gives 70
